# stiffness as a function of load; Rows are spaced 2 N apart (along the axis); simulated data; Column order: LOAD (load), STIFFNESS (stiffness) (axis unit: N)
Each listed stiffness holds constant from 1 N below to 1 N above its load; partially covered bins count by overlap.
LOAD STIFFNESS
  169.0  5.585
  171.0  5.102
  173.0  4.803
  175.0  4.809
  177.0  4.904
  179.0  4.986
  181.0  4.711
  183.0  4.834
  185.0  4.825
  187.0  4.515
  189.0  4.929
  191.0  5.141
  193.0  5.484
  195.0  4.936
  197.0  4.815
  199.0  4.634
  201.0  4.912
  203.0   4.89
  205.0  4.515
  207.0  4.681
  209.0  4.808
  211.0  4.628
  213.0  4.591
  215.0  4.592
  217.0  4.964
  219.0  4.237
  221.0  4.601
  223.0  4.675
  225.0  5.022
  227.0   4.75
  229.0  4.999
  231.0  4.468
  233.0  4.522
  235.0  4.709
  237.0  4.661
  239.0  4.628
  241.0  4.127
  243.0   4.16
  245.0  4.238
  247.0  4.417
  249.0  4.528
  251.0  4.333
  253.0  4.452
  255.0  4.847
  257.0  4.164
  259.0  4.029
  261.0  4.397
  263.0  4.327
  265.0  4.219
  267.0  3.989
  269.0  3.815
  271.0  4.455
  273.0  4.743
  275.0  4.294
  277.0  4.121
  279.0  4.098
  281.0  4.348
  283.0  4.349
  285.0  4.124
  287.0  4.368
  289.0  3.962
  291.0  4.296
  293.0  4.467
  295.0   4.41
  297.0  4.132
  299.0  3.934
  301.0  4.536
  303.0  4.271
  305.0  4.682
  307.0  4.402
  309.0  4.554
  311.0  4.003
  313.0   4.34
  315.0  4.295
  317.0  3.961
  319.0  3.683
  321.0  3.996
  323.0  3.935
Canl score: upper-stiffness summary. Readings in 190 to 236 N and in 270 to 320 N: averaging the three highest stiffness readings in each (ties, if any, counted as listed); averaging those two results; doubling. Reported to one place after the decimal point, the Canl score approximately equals 9.9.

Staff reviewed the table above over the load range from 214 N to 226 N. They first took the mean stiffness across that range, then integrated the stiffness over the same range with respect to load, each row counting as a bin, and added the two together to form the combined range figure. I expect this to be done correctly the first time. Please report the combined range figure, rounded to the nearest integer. 61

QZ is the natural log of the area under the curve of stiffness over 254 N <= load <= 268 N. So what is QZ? 4.09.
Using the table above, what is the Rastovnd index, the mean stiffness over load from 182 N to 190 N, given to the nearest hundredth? 4.78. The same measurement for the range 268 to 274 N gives 4.34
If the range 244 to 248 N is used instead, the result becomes 4.33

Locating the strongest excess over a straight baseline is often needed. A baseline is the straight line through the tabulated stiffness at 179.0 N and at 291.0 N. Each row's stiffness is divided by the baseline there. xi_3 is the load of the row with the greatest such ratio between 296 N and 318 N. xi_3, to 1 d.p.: 305.0 N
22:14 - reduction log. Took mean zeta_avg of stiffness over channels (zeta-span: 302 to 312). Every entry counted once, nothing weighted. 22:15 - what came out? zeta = 4.4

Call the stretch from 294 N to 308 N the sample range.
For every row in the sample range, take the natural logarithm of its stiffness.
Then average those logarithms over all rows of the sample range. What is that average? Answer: 1.47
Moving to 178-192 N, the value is 1.58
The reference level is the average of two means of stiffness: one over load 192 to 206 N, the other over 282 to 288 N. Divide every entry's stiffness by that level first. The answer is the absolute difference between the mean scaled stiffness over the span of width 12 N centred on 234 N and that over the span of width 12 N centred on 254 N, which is 0.059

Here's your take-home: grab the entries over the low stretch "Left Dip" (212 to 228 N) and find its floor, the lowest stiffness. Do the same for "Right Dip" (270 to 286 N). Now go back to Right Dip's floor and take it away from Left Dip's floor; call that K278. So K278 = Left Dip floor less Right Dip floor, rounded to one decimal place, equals 0.1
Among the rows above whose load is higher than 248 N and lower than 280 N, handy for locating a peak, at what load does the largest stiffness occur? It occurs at 255.0 N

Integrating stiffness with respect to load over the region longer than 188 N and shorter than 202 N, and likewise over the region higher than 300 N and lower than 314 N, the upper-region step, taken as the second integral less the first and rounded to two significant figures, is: -8.1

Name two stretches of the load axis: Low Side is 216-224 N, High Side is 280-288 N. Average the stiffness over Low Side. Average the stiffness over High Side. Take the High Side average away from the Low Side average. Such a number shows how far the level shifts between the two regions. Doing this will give 0.32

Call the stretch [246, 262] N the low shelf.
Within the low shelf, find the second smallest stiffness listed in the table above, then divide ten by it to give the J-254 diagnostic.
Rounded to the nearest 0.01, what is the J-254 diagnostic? 2.40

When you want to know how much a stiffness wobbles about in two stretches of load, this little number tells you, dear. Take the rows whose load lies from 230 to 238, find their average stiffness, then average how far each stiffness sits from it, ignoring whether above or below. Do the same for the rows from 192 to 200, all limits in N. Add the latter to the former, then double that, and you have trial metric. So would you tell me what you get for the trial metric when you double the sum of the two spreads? 0.71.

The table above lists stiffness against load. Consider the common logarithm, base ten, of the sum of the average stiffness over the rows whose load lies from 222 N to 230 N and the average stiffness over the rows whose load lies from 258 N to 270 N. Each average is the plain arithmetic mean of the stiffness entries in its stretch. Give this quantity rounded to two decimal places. 0.95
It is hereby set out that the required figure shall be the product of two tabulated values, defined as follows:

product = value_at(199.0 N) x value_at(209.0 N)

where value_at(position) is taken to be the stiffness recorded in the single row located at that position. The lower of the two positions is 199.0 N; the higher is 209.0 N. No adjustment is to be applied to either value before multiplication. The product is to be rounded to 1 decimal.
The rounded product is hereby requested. 22.3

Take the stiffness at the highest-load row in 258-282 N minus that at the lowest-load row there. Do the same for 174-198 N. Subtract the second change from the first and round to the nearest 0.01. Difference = 0.31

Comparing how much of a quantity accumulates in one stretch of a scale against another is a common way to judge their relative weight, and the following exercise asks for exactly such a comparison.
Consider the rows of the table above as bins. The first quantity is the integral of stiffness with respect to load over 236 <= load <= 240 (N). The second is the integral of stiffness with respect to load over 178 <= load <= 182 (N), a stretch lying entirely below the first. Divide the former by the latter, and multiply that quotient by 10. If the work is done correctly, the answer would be 9.58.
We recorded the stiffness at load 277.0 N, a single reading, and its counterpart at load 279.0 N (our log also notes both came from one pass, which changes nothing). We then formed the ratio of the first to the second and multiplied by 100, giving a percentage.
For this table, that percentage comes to 101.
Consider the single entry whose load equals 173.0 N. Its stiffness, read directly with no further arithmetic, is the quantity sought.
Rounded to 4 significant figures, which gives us 4.803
